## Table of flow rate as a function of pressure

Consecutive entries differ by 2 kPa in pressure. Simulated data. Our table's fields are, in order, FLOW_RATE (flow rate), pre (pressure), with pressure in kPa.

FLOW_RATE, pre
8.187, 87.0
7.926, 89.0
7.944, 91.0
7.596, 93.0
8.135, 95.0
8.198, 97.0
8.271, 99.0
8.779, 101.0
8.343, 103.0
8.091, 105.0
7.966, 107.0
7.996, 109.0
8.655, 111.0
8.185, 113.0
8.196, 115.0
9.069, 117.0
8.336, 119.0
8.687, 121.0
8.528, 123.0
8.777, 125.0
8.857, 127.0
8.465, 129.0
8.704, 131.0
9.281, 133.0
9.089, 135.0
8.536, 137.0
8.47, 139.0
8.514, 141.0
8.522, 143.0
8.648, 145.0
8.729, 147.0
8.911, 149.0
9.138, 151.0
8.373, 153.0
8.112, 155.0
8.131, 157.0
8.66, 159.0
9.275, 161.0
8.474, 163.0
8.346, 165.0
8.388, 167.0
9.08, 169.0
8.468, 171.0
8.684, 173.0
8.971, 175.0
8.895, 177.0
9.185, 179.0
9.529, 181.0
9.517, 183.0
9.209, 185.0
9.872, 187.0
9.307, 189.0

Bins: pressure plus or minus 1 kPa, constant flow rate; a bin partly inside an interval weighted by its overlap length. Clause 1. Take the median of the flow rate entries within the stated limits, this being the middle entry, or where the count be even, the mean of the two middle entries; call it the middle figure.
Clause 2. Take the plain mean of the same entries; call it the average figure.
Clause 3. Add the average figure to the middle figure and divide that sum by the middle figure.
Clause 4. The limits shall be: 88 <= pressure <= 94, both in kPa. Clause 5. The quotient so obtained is 1.99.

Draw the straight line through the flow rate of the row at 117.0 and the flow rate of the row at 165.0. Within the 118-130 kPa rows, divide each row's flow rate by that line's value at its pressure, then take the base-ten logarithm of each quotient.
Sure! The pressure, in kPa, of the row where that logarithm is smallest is 119.0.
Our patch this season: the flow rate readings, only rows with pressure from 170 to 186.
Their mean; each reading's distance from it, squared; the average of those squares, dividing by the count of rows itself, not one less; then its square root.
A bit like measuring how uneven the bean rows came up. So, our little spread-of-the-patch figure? 0.35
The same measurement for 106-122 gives 0.36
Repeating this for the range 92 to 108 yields 0.31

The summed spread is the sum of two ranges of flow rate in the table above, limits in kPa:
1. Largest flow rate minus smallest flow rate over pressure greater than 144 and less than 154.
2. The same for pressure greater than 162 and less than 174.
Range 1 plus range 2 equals 1.50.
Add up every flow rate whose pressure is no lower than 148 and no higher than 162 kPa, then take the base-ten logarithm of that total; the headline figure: 1.78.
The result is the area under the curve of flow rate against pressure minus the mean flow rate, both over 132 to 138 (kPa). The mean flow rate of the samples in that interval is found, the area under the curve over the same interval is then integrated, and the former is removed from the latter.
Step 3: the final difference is 45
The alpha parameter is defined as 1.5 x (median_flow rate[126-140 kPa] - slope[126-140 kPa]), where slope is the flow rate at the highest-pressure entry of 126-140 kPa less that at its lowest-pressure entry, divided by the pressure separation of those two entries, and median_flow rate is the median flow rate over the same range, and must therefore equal 13.1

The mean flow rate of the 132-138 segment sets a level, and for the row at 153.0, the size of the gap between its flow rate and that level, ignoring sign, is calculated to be 0.60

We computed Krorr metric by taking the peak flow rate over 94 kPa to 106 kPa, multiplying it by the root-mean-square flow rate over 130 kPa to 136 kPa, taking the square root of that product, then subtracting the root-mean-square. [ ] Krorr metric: -0.13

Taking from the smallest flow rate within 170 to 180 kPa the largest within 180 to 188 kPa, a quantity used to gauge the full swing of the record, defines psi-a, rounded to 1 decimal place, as -1.4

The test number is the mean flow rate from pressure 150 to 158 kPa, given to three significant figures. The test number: 8.44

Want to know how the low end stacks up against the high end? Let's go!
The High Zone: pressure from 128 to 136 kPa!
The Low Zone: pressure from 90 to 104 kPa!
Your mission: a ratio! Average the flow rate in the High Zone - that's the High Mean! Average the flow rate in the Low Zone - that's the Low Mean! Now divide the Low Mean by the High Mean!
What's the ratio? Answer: 0.92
